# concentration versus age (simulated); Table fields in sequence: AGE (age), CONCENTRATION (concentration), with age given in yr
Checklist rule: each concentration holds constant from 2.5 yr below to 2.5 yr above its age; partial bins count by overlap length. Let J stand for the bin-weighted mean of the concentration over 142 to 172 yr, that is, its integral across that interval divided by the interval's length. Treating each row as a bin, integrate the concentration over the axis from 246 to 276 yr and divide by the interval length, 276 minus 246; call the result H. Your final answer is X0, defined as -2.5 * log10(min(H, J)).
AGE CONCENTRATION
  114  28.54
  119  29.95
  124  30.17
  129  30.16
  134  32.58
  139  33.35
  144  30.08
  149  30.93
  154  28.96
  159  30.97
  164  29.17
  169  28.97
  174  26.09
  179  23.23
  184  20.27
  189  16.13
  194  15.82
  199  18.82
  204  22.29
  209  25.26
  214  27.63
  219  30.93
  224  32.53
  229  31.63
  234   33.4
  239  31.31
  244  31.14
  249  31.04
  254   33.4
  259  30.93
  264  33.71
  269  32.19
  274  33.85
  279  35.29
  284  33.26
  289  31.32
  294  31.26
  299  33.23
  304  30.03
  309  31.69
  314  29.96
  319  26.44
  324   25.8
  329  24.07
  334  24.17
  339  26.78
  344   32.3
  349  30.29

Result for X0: -3.68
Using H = 32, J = 29.8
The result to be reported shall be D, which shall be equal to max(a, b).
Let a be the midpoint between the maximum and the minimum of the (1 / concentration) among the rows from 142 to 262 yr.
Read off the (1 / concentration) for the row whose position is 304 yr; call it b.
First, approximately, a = 0.047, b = 0.0333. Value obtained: 0.047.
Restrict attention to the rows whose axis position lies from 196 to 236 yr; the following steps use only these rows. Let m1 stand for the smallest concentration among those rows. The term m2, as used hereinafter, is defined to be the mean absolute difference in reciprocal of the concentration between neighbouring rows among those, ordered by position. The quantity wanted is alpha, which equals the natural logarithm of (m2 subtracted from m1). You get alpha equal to 2.93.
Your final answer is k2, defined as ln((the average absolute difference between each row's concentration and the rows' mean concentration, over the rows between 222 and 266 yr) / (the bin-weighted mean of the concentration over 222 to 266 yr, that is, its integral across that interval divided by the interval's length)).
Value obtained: -3.5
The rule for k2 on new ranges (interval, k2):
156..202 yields -1.6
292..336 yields -2.2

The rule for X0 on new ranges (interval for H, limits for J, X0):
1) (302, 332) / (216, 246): -3.61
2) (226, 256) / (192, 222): -3.44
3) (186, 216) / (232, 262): -3.30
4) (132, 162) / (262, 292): -3.73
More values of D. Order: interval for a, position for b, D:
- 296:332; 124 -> 0.036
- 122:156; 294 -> 0.032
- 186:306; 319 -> 0.046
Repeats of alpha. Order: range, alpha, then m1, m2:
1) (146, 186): 3.01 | 20.27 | 0.0031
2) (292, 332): 3.18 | 24.07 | 0.0024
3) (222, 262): 3.43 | 30.93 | 0.0014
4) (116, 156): 3.37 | 28.96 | 0.0014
